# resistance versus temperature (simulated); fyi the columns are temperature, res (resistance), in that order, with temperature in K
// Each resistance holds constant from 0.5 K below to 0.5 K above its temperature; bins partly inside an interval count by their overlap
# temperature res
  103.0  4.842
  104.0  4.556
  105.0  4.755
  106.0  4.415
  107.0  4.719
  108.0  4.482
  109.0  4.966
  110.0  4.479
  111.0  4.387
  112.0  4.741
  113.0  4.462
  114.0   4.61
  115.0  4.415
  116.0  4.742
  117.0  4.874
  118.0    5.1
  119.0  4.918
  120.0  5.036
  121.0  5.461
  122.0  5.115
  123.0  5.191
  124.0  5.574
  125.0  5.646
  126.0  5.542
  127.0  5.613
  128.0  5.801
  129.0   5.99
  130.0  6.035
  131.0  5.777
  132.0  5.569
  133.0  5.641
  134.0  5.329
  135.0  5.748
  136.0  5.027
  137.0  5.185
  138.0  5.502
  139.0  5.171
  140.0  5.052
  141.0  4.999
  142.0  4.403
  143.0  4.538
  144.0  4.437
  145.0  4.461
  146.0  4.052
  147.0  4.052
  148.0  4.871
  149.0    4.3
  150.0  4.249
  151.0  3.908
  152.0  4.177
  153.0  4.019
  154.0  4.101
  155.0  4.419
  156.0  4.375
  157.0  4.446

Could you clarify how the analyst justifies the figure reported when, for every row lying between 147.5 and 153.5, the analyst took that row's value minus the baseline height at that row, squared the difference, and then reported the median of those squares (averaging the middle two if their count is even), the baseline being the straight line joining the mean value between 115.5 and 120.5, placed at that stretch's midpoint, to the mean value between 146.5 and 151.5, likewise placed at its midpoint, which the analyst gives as 0.0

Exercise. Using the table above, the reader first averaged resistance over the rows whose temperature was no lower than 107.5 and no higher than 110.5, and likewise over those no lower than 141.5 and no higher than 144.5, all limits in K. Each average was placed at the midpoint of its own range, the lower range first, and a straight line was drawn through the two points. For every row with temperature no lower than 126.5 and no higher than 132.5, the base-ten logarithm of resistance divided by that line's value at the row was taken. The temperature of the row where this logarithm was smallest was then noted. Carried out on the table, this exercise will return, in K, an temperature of 132.0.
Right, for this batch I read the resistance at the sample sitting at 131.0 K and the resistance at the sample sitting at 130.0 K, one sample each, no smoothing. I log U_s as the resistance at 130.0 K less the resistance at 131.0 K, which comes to 0.26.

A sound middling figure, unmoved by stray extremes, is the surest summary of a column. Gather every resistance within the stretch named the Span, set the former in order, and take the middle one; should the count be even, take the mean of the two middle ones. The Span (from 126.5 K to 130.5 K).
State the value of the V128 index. 5.9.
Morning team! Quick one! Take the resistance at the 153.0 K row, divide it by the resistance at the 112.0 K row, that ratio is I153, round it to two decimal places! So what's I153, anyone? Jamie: 0.85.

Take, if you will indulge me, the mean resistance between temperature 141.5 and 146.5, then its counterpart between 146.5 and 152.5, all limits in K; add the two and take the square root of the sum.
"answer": 2.94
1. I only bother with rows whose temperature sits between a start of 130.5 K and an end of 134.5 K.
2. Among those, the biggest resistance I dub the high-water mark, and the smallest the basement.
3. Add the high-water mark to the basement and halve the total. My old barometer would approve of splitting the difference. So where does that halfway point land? 5.6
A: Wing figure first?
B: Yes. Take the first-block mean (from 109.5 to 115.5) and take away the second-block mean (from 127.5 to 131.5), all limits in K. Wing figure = -1.4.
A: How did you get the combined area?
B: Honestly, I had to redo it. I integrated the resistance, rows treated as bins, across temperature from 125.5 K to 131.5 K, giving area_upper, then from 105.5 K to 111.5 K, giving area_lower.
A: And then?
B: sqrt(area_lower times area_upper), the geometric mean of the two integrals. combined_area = 30.9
